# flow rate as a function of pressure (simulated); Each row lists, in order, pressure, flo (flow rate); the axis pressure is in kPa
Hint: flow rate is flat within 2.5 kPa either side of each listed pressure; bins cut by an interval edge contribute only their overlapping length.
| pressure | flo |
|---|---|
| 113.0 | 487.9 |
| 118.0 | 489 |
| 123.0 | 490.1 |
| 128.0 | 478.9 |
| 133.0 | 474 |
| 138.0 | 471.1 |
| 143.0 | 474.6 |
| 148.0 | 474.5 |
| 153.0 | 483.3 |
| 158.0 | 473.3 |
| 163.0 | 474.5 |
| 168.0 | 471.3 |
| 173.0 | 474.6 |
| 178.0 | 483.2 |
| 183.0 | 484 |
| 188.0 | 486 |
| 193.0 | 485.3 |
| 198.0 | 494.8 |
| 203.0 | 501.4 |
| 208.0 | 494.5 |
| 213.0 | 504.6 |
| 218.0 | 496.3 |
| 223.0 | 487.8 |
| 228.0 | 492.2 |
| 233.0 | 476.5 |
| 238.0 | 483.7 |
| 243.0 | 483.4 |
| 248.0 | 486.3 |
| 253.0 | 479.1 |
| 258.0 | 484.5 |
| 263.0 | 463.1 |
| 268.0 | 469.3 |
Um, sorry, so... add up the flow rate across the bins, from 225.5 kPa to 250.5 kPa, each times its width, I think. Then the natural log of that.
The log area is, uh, 9.40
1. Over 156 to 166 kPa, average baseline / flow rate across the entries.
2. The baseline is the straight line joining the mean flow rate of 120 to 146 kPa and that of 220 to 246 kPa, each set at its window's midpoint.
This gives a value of 1.01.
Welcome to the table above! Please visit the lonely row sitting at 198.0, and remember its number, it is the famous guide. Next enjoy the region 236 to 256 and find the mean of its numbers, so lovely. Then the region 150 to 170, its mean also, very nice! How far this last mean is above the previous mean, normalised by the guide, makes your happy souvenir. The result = -0.015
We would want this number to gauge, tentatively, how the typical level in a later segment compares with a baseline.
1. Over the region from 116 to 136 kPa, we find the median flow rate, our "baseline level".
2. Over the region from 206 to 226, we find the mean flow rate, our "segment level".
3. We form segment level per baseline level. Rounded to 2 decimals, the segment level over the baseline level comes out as 1.02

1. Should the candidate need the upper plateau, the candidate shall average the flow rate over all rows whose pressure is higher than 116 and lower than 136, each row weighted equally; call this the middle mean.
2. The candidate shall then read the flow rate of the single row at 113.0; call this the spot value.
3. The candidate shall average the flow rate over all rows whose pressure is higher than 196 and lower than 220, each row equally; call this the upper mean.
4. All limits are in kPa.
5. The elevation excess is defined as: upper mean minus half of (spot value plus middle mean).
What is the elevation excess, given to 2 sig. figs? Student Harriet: 13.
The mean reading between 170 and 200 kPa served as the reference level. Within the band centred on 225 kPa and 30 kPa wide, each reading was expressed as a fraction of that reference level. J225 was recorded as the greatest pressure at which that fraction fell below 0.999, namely 238.0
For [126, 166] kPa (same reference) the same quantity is 163.0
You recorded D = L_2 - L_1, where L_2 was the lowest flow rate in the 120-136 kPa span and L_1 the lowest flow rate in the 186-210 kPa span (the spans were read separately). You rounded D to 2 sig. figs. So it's -11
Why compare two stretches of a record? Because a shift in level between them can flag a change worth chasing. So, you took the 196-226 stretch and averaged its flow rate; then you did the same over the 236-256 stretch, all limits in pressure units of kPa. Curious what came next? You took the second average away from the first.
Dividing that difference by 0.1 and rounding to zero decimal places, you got 134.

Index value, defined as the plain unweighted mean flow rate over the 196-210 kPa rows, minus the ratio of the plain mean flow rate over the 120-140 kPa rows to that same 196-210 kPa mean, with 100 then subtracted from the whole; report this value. 396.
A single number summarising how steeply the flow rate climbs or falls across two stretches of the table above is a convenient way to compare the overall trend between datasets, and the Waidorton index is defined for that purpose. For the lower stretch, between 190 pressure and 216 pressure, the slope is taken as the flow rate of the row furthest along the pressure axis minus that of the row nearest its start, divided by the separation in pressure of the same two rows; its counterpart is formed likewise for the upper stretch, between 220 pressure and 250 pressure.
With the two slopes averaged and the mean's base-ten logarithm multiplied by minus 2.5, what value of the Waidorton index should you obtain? 0.9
